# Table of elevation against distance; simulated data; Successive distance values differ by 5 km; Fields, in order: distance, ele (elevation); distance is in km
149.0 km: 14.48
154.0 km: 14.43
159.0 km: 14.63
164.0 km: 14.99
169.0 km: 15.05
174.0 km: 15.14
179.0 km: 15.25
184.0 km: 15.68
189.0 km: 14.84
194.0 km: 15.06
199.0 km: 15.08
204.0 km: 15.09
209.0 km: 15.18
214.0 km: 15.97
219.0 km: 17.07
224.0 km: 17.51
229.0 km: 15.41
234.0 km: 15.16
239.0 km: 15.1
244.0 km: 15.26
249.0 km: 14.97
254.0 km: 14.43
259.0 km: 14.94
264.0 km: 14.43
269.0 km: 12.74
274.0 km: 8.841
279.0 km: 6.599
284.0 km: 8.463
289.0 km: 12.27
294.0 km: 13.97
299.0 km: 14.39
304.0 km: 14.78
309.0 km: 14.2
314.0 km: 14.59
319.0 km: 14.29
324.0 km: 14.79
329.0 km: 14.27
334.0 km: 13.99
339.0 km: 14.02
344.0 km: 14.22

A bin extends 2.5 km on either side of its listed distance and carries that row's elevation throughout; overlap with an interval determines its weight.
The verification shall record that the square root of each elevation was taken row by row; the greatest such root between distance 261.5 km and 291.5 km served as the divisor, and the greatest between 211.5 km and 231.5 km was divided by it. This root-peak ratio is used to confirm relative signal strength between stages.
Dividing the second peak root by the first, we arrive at 1.10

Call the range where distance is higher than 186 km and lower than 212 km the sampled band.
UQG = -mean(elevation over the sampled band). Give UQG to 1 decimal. -15.1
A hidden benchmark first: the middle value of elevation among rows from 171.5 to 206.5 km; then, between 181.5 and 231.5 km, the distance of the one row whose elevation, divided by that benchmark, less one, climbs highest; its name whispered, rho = 224.0 km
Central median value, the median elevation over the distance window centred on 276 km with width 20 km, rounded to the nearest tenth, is 8.7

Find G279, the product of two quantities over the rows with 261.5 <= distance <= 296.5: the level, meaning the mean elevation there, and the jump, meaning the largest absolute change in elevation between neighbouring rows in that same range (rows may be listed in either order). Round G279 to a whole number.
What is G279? 43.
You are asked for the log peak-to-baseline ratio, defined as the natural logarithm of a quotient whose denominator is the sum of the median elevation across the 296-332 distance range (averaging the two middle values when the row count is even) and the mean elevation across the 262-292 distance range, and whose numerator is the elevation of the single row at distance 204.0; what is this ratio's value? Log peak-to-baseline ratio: -0.50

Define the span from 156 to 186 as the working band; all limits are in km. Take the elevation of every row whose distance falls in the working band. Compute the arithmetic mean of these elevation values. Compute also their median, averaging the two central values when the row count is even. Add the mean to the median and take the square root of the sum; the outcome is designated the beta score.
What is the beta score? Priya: 5.50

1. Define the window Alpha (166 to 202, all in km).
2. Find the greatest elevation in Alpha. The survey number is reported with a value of 15.68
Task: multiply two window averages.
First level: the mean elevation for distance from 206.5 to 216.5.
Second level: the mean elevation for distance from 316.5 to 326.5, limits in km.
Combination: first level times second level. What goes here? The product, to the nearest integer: 226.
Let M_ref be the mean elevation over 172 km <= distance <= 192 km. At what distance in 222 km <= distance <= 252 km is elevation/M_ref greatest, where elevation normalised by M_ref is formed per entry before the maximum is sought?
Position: 224.0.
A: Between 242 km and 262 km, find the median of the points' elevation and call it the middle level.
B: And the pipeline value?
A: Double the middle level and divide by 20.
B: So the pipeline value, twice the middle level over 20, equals 1.50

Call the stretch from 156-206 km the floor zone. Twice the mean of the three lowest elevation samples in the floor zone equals 30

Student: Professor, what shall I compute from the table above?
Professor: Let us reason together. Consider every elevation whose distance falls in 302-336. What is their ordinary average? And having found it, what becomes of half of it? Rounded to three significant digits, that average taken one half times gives 7.21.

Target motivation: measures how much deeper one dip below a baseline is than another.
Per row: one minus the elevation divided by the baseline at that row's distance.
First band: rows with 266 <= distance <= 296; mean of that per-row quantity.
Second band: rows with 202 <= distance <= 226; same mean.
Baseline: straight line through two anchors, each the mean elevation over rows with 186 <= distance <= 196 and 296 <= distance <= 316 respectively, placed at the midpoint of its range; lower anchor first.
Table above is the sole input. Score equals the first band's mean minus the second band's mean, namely 0.37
